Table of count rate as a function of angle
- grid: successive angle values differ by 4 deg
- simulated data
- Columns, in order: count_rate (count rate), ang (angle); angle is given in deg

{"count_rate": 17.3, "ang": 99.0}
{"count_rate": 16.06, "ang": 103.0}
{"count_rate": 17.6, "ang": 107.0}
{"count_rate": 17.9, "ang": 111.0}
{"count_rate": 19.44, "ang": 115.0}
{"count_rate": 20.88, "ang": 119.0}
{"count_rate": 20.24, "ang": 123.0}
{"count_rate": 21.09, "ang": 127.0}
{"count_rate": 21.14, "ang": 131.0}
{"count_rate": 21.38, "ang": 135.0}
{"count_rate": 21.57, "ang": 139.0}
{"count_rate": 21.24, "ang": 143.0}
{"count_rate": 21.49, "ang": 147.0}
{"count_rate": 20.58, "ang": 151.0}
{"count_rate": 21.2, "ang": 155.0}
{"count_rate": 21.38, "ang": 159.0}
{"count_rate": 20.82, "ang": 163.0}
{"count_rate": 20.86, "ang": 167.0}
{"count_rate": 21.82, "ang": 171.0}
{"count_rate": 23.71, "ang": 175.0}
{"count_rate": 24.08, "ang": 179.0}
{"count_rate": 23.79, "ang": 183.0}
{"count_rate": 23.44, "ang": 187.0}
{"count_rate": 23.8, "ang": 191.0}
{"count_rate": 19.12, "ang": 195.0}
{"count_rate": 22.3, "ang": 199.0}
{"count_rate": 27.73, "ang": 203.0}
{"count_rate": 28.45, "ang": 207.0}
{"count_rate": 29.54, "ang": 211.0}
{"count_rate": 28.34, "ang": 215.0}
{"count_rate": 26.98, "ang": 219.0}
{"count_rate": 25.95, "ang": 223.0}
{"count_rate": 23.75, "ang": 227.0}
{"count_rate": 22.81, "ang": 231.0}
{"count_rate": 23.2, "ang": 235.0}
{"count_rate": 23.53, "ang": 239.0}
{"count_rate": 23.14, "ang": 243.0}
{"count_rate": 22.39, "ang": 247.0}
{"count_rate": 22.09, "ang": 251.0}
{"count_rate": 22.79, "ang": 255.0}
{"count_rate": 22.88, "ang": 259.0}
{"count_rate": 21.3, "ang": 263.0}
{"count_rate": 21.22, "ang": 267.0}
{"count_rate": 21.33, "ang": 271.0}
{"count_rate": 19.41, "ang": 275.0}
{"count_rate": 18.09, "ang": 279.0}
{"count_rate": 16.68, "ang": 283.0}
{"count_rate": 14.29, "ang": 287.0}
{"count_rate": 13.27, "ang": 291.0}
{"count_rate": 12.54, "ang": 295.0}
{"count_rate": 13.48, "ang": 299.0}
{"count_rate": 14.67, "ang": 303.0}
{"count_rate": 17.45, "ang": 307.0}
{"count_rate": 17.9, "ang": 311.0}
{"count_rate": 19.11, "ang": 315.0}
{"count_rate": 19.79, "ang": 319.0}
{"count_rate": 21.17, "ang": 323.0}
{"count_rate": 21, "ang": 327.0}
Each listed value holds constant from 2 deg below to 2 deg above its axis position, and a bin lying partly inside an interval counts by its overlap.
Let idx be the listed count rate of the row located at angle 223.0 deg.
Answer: 25.95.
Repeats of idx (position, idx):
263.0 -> 21.3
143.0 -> 21.24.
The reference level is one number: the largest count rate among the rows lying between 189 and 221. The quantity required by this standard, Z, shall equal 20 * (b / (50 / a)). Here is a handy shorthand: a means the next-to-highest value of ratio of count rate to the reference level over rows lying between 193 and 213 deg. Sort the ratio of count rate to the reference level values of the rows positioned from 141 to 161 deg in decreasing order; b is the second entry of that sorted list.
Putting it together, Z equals 0.28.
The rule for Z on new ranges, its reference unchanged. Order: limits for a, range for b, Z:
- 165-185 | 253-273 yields 0.25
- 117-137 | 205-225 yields 0.28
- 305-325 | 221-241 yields 0.22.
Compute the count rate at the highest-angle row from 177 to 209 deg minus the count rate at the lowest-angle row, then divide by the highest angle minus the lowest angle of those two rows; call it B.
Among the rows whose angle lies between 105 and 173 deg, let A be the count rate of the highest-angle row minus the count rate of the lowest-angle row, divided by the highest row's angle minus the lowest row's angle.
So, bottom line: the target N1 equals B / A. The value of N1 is 2.4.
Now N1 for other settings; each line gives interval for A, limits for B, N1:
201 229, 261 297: 1.7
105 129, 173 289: -0.5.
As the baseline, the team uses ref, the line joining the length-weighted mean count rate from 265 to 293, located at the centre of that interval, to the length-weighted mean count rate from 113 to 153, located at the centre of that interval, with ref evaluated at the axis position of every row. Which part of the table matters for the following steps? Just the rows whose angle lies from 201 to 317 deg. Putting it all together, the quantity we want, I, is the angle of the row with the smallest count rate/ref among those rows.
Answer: 295.0 deg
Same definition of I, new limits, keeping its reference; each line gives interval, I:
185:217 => 195.0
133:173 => 151.0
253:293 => 291.0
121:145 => 123.0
